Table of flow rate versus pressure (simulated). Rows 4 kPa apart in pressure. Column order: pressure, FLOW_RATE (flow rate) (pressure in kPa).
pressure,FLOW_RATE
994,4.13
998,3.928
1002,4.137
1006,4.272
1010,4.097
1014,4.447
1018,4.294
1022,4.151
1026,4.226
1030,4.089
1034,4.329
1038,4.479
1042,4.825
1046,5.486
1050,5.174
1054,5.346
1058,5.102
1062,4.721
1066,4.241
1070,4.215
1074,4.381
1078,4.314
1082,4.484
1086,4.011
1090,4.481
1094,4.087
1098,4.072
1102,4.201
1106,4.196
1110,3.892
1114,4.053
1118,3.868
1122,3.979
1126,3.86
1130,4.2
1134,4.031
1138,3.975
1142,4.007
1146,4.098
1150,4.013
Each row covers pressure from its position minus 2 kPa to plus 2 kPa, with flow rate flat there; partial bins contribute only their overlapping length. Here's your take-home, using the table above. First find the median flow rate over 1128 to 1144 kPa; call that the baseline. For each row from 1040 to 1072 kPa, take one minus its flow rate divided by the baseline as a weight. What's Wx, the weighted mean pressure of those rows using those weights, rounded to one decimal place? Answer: 1052.5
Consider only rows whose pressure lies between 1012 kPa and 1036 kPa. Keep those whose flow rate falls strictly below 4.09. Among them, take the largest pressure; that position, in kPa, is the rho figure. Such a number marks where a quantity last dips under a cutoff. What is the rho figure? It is 1030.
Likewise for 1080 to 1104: 1098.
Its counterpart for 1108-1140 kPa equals 1138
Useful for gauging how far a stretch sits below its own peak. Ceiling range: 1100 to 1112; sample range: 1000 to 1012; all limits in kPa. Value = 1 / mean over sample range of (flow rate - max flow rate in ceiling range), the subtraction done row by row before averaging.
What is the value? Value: -31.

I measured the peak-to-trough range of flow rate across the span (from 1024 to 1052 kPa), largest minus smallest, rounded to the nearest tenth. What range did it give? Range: 1.4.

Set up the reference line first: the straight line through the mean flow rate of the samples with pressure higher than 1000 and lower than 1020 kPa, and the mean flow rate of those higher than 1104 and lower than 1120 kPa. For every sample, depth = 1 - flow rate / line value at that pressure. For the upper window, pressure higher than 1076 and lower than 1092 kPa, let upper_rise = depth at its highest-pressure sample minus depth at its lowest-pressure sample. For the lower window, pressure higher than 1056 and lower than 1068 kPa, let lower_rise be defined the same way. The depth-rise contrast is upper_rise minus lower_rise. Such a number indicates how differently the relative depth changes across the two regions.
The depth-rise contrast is -0.3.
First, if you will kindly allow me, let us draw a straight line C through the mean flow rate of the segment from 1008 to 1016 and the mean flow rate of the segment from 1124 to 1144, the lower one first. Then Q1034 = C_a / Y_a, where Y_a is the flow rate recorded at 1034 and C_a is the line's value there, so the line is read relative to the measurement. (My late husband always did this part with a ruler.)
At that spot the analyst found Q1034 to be 0.98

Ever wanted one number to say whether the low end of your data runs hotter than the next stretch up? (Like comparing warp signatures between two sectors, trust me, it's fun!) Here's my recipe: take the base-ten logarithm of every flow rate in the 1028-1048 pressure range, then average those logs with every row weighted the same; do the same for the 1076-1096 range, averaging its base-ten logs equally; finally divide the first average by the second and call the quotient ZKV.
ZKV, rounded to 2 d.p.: 1.05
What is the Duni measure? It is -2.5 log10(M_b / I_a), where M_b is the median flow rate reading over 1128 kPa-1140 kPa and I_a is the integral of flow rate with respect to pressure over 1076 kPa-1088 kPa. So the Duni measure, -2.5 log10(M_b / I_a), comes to 2.76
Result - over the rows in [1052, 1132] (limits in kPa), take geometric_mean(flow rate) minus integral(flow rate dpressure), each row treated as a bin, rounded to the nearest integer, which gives -339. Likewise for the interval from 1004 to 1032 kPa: -114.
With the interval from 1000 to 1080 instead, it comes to -357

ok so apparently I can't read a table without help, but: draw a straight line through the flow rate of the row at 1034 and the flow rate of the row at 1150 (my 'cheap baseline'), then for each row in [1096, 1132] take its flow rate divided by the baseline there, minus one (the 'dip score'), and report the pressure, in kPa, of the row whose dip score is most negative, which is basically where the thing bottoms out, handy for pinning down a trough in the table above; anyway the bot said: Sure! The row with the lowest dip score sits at 1118 kPa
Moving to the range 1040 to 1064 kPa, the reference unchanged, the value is 1062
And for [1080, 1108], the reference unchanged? 1086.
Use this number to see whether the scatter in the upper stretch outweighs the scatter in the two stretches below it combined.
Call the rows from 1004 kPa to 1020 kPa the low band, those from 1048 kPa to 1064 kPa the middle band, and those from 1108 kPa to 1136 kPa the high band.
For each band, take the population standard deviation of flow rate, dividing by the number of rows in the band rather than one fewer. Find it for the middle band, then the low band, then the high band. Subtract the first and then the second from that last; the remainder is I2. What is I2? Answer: -0.24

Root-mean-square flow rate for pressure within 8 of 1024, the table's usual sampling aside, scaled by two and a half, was 10.5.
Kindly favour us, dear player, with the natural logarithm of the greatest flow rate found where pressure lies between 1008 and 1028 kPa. 1.49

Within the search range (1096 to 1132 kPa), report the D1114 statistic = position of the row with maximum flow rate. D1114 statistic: 1102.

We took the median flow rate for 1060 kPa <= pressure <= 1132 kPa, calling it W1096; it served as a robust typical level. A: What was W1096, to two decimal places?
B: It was 4.20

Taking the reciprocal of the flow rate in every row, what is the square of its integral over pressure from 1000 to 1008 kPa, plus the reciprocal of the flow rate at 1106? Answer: 3.9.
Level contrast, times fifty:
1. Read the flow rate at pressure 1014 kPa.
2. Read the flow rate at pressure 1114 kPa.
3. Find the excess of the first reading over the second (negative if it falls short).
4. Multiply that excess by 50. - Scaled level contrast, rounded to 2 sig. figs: 20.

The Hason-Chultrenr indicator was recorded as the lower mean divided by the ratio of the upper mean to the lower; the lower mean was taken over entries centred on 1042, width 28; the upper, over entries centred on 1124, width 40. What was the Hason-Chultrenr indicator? 5.8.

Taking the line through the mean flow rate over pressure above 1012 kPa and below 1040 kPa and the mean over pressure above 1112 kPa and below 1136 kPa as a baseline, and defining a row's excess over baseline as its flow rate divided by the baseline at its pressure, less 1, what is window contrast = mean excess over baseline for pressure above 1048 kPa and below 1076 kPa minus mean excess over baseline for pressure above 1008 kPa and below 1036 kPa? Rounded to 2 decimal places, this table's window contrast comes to 0.15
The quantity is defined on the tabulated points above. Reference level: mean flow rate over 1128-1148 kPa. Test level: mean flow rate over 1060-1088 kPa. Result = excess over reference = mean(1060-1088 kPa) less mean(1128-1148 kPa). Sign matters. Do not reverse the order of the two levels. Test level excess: 0.28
